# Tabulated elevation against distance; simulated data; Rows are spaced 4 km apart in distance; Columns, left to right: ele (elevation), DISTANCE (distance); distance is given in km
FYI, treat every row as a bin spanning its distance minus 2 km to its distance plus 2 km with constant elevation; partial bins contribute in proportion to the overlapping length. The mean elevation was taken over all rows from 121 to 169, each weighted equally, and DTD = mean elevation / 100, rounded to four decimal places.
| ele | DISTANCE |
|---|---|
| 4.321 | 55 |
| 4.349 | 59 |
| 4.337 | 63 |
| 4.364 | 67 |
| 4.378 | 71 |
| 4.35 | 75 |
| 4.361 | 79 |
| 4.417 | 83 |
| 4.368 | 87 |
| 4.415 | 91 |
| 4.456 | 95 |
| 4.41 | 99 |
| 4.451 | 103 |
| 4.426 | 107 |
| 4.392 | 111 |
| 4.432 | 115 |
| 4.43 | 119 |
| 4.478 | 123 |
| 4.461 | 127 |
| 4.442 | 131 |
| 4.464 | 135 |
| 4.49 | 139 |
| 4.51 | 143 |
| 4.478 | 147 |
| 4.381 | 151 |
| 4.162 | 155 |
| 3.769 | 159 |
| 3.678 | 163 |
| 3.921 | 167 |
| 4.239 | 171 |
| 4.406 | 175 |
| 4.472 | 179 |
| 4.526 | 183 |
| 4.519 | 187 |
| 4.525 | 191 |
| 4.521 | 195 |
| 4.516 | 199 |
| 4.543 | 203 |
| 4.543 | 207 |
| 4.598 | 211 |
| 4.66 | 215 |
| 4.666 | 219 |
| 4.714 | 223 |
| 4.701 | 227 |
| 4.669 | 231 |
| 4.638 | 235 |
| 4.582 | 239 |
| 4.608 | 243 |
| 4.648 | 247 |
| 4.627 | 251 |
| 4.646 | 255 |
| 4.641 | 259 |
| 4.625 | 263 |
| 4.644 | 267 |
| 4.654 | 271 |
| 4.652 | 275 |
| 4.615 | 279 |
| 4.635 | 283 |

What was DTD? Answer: 0.0427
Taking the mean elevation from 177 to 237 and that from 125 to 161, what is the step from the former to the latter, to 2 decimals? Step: -0.24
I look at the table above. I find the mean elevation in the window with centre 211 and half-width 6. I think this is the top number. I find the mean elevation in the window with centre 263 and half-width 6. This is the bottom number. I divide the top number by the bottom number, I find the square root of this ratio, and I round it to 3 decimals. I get 0.996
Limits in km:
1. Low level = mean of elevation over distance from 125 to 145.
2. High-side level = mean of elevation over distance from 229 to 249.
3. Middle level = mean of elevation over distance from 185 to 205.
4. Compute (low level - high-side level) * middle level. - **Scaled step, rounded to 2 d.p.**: -0.70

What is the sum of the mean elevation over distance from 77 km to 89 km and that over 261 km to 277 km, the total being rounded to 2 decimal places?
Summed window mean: 9.03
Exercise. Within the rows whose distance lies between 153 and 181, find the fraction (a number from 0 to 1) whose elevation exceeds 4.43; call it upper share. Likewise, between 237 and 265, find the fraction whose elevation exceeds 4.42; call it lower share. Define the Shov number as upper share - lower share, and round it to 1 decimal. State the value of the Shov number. -0.9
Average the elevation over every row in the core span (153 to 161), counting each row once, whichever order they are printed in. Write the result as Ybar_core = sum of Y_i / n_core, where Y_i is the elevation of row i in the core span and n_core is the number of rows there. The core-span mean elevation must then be 3.97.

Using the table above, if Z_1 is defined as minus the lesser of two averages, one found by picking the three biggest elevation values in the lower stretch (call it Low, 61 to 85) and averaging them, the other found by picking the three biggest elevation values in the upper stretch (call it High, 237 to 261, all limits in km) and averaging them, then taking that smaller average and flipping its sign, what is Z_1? -4.39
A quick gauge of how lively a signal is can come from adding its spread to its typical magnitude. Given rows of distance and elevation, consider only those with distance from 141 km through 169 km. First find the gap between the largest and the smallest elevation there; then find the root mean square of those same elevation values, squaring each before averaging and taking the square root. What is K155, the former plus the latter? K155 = 4.97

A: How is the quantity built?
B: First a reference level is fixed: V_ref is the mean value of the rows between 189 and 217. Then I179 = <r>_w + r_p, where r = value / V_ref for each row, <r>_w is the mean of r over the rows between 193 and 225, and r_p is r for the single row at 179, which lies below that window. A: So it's 1.99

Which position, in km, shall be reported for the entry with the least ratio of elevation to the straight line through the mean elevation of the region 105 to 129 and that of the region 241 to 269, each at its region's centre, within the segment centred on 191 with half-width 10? 199 km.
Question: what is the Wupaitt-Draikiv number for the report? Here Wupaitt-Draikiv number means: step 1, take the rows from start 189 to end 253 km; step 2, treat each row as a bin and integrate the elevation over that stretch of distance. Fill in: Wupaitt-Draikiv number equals 295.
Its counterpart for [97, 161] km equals 281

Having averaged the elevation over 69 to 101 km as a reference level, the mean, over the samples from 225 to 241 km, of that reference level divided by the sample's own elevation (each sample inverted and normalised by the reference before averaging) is 0.946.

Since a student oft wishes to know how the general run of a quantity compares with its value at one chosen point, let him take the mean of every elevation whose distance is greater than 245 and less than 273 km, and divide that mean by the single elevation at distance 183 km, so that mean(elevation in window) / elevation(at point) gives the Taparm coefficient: 1.03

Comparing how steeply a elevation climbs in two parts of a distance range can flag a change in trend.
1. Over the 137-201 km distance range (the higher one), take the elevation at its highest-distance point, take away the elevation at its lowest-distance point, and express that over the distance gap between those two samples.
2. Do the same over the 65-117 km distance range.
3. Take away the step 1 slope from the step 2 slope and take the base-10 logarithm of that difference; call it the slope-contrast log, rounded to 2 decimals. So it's -3.01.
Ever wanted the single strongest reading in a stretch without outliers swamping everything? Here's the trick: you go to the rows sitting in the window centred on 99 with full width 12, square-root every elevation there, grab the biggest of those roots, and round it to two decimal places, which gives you 2.11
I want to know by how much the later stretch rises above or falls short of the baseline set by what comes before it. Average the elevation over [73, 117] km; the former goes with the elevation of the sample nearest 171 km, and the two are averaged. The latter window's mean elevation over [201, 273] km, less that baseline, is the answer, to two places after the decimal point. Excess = 0.31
